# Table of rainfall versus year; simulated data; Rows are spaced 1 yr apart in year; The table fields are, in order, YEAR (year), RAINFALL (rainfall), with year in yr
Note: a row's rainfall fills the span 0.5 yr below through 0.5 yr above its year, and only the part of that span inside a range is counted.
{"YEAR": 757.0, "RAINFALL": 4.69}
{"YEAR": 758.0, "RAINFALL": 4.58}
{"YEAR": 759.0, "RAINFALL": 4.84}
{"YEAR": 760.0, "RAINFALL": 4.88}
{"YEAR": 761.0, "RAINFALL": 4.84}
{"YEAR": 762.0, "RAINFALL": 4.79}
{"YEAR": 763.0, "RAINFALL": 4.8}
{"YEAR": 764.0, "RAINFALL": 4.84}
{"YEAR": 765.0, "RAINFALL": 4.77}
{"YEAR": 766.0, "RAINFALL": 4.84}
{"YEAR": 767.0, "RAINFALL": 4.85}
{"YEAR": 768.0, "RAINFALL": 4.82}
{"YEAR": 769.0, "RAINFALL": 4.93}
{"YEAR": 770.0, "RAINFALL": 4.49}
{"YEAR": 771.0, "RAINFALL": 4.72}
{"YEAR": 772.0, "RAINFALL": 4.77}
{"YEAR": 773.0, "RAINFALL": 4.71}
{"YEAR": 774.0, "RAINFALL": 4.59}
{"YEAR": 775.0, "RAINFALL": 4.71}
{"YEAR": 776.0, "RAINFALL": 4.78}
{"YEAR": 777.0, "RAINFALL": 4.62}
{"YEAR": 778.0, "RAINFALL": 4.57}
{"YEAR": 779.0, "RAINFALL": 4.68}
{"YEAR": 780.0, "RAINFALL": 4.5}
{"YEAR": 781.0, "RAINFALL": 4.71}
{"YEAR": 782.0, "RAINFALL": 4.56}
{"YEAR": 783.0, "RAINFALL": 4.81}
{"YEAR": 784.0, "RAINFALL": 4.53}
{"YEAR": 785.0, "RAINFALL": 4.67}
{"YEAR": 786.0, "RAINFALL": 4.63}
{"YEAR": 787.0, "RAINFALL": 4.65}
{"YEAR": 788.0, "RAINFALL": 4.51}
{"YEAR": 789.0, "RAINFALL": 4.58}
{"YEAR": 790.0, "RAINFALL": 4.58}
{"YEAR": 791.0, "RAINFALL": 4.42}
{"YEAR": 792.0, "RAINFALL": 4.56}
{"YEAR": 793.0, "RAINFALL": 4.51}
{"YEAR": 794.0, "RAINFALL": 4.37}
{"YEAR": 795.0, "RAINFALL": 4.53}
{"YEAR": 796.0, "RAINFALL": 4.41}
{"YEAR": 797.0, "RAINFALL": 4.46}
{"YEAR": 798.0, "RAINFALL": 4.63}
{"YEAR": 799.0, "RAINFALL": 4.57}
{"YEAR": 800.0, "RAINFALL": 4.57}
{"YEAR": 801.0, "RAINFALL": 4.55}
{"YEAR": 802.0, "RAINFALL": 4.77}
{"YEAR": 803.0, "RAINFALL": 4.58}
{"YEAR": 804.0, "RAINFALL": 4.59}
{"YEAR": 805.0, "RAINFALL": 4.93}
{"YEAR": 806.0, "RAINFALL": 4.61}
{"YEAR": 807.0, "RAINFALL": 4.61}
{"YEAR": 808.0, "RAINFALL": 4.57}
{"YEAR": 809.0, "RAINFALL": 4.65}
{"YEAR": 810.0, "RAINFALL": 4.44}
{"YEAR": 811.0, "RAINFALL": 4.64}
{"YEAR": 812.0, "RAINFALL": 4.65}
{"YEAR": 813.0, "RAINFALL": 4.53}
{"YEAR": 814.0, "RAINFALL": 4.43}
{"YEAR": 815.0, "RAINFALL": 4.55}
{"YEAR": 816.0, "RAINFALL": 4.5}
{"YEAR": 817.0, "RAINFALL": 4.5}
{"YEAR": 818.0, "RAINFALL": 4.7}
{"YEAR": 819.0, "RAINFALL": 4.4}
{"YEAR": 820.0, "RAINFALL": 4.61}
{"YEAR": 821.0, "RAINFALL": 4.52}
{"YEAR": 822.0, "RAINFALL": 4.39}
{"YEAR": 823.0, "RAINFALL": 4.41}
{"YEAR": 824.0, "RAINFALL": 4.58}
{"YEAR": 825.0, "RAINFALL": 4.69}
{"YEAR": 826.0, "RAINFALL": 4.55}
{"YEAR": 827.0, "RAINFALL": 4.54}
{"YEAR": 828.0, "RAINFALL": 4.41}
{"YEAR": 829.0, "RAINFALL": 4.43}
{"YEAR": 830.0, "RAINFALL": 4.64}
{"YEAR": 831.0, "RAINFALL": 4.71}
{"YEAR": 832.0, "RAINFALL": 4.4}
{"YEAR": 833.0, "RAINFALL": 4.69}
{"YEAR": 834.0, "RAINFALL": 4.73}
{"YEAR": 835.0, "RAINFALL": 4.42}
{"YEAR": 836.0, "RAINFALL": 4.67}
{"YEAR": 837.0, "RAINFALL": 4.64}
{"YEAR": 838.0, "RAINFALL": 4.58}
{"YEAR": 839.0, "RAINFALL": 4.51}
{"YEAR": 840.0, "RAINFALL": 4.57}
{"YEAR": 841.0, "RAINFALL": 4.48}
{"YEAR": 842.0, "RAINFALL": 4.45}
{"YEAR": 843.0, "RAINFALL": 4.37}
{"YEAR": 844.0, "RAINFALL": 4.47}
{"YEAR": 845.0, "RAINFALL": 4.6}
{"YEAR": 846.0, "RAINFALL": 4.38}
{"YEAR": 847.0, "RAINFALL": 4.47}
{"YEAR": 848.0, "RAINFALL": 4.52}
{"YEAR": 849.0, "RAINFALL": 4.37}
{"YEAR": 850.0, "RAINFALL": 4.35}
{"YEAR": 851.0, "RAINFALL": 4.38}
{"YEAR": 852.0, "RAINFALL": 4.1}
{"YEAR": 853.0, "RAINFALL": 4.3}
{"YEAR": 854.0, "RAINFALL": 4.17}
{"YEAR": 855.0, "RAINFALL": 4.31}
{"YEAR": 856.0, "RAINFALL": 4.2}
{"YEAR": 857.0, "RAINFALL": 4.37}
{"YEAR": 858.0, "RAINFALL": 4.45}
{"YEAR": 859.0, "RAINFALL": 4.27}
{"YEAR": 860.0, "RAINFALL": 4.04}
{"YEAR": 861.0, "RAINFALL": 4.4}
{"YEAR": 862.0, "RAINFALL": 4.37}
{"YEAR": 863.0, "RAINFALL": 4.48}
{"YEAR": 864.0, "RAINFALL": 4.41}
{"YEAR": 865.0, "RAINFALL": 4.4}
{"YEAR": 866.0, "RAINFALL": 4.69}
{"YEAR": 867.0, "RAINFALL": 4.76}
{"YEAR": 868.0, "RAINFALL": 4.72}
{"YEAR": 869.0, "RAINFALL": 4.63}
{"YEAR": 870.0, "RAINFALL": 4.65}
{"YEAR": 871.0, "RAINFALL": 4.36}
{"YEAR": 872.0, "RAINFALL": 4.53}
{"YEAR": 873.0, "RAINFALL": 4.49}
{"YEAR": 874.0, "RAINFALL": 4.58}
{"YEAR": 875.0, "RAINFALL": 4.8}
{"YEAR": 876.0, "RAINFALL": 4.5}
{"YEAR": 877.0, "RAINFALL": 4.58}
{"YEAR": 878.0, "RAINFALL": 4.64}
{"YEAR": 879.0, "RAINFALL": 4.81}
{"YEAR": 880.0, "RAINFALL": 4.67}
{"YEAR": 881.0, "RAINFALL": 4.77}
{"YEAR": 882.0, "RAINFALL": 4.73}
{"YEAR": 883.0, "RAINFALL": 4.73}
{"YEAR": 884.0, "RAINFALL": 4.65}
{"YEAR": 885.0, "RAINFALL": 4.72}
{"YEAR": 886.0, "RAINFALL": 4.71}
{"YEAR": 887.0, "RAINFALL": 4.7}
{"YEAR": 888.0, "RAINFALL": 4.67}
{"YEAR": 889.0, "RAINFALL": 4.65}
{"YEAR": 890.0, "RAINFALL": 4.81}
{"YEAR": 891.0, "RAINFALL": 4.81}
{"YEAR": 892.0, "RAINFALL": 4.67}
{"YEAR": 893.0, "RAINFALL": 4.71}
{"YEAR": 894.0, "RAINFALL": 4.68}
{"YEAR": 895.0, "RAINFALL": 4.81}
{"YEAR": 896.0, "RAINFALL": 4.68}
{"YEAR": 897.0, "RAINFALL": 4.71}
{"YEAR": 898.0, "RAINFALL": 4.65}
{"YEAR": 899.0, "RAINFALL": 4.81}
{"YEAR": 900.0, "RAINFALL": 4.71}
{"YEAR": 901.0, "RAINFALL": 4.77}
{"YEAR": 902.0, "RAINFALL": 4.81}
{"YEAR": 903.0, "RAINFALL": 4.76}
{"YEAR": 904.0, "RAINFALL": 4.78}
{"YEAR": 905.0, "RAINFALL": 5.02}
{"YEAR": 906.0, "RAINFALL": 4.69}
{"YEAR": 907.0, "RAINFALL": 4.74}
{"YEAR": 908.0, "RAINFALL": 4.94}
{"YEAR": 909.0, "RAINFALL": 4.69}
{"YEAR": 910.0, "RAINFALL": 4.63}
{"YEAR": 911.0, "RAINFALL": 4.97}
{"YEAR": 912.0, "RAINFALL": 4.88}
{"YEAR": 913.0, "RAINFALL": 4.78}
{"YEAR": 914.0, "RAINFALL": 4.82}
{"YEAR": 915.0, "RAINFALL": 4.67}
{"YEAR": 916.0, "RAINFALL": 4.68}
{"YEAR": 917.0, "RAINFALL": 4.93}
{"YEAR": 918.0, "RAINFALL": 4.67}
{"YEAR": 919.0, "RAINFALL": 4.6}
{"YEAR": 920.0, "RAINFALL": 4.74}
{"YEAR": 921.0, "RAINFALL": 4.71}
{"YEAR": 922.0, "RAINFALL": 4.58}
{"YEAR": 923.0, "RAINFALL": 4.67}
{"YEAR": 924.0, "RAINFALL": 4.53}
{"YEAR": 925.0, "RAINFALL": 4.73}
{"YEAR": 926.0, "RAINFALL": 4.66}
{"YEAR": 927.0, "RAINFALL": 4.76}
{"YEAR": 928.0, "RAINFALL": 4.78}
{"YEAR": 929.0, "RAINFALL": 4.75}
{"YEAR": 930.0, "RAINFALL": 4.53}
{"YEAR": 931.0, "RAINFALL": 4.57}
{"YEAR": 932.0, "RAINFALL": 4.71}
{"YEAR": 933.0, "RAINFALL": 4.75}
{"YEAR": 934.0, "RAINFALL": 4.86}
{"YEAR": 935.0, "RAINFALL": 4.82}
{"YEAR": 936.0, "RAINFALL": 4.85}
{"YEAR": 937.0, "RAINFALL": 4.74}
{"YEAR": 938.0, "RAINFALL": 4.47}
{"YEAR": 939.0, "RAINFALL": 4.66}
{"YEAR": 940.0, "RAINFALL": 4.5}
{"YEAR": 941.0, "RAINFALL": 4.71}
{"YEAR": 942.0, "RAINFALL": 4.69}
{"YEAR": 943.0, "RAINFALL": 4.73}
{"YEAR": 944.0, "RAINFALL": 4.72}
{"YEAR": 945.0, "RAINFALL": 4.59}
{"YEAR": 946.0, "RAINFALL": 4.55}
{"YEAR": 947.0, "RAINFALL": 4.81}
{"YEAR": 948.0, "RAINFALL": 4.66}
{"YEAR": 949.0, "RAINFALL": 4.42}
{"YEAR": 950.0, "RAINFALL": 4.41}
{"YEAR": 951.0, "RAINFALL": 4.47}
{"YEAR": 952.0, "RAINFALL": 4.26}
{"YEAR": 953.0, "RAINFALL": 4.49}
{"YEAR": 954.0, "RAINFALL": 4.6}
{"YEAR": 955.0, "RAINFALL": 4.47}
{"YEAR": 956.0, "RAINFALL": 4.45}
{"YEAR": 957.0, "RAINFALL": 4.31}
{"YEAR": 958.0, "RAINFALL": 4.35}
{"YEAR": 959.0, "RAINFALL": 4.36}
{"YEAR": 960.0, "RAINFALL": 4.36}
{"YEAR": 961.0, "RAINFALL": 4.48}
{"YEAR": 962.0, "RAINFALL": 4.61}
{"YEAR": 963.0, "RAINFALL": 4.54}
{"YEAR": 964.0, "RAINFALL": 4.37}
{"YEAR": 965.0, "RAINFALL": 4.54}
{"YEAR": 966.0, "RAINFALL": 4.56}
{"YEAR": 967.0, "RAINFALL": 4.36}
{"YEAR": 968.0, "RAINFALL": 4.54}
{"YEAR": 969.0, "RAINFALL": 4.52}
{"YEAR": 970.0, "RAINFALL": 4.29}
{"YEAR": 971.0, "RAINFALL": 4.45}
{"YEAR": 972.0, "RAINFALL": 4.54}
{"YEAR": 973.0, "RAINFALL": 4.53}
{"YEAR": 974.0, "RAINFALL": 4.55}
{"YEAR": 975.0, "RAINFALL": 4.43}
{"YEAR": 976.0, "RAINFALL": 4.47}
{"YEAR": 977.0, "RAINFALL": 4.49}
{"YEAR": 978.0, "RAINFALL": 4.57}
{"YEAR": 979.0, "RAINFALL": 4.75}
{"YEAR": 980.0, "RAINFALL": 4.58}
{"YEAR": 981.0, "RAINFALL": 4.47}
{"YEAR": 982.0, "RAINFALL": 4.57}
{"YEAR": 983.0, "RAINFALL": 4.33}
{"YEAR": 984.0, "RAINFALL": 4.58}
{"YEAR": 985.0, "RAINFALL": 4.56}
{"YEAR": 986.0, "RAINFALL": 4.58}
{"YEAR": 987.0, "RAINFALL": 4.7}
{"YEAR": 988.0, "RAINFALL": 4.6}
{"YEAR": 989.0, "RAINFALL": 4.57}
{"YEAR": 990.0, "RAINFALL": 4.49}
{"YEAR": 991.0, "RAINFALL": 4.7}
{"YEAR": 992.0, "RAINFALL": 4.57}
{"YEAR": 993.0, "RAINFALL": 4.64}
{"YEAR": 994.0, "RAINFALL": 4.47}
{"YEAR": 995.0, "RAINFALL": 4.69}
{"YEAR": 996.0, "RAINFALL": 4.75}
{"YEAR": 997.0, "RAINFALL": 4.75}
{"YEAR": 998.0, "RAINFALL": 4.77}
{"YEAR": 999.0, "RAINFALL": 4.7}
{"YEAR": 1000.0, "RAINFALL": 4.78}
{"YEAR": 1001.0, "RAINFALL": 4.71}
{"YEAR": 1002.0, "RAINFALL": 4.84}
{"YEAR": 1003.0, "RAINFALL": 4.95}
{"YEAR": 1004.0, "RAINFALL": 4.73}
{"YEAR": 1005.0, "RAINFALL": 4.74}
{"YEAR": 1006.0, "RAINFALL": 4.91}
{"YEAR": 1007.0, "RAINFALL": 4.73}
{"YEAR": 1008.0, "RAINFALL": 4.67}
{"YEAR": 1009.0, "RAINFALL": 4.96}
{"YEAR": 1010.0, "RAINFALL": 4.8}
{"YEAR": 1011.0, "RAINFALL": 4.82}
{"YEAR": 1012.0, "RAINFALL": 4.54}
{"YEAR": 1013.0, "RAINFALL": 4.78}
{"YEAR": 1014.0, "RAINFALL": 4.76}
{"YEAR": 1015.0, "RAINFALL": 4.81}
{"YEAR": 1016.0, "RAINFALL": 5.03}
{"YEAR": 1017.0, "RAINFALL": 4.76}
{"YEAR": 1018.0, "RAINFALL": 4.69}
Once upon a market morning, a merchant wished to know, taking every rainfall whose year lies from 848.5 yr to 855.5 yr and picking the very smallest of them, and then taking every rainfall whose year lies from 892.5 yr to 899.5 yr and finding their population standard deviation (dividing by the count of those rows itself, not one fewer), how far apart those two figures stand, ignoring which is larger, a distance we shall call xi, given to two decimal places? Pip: 4.04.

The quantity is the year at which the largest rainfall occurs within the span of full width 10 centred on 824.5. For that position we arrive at 825.0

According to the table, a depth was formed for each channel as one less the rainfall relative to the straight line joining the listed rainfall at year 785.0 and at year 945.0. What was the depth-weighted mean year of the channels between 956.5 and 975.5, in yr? 964.3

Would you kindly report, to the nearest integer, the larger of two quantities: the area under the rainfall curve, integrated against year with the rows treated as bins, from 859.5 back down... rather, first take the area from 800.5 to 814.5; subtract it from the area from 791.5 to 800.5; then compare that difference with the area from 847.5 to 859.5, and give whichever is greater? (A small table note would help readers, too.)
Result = 52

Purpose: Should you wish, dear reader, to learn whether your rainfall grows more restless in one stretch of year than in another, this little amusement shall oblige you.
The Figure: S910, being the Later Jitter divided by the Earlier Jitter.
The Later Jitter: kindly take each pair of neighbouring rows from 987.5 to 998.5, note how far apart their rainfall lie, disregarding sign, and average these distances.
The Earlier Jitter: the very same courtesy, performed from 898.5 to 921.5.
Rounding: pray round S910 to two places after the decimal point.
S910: 0.76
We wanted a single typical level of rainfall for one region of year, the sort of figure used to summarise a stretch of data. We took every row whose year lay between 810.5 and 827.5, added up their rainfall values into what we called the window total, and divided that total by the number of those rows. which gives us 4.54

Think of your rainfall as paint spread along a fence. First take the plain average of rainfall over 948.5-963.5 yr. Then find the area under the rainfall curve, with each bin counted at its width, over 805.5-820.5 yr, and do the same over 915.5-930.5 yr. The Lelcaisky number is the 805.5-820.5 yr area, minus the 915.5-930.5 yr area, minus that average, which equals -6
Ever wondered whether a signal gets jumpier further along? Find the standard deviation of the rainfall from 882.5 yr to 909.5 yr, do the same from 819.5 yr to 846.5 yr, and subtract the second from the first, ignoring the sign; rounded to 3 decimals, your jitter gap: 0.026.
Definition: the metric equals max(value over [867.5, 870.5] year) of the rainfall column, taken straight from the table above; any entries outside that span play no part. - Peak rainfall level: 4.72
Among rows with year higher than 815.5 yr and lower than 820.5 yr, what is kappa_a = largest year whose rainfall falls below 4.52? 819.0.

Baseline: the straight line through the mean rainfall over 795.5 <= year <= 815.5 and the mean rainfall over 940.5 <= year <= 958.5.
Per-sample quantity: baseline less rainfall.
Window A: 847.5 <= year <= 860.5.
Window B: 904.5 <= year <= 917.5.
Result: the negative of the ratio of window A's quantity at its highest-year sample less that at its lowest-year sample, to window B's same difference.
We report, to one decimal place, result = -5.5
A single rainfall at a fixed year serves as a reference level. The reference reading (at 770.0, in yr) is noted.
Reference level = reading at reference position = 4.49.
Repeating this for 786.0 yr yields 4.63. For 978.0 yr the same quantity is 4.57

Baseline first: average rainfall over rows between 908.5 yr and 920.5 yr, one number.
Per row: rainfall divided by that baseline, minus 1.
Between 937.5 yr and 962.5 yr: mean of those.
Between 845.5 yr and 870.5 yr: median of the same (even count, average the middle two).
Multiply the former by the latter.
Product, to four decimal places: 0.0038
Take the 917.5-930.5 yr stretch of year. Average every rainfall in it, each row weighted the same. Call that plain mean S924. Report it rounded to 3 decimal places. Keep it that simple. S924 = 4.670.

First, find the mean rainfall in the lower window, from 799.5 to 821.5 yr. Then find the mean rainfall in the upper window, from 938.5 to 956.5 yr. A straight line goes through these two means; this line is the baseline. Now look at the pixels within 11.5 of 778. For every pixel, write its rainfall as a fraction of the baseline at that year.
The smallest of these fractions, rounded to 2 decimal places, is 0.98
